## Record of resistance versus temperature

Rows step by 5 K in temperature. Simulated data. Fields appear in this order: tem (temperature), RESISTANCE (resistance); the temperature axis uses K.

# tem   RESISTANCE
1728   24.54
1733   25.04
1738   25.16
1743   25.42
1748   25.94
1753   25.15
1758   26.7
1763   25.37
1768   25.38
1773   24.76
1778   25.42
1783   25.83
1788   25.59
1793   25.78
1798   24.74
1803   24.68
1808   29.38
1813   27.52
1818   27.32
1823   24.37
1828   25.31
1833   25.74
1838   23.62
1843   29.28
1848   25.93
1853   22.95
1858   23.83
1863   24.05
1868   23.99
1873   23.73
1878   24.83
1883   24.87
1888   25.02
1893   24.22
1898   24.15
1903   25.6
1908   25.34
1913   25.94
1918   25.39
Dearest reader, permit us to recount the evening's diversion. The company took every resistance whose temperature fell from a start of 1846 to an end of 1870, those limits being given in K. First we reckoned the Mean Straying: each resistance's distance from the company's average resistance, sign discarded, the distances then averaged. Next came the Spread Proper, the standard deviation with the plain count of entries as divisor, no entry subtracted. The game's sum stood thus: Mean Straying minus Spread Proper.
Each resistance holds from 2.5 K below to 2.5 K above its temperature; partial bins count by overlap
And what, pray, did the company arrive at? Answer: -0.26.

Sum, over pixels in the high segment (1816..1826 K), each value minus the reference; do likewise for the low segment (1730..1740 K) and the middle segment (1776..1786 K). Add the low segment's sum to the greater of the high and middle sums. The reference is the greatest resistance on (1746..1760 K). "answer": -4.9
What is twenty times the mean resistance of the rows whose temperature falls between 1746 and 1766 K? 516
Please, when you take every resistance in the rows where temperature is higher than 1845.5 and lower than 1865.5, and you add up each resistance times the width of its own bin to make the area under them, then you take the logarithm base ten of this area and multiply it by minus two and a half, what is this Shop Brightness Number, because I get -6.71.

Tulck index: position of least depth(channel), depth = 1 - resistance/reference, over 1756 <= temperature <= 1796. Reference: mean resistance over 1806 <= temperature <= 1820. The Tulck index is 1758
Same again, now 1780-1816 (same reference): 1808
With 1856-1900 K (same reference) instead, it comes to 1888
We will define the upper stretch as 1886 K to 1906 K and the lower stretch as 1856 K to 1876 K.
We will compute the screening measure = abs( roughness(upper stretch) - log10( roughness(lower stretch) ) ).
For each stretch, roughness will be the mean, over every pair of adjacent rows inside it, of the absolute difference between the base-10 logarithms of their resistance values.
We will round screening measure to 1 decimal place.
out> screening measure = 2.5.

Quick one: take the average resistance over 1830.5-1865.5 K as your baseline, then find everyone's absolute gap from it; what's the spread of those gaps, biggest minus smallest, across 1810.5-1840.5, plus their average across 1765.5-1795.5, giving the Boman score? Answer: 2.7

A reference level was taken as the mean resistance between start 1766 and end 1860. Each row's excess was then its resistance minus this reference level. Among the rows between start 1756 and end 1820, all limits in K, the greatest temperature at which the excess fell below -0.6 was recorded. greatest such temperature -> 1803 K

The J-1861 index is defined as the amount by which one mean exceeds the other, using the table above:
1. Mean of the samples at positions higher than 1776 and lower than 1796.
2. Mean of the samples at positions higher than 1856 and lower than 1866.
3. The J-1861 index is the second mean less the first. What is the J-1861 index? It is -1.7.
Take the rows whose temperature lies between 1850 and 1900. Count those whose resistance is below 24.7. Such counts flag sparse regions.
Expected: 7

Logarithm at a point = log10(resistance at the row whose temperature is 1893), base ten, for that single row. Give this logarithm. 1.38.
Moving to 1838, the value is 1.37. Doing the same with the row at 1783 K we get 1.41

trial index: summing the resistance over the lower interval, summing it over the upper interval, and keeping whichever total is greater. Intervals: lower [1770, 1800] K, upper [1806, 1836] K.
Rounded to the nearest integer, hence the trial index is 160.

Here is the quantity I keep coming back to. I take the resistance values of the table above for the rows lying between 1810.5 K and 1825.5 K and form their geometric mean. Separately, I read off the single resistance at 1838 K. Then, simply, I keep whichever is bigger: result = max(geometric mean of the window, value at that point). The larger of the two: 26.4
